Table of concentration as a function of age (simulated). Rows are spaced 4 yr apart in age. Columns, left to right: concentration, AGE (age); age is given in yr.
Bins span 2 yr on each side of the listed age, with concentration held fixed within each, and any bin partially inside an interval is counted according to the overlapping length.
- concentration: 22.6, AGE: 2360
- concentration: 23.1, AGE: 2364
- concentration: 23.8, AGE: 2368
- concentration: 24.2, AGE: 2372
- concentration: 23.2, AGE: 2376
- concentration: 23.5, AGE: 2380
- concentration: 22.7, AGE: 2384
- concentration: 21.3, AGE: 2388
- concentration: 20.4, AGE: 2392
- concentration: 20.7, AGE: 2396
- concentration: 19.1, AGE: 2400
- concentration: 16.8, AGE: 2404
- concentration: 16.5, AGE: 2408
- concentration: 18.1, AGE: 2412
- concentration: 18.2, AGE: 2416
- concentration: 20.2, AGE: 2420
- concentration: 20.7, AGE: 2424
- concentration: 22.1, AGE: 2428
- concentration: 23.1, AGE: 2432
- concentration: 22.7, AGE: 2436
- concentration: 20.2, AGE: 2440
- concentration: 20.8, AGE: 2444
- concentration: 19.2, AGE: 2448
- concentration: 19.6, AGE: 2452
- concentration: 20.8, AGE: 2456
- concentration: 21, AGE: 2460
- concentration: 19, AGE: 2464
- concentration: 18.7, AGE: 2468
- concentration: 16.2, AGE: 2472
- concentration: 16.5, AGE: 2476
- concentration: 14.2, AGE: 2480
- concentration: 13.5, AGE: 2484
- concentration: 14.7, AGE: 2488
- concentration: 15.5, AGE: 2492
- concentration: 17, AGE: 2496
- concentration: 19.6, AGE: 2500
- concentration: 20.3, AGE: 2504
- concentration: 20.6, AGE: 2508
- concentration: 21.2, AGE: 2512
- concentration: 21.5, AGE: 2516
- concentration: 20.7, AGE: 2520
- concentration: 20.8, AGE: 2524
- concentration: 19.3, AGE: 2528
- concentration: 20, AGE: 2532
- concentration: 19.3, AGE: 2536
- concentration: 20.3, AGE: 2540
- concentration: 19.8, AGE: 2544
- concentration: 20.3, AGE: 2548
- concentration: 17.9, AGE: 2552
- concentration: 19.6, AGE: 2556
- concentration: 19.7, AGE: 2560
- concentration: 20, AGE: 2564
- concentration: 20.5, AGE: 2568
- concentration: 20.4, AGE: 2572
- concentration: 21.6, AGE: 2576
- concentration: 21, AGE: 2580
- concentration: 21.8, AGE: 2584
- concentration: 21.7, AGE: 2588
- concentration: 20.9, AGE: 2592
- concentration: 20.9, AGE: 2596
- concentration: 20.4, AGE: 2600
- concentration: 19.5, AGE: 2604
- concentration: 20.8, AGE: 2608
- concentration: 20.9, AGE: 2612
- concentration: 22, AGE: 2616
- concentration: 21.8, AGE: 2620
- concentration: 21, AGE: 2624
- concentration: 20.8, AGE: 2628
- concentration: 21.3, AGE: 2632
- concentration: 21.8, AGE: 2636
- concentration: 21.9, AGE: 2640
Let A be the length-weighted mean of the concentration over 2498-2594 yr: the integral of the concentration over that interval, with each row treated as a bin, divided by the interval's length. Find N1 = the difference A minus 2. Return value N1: 18.4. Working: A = 20.4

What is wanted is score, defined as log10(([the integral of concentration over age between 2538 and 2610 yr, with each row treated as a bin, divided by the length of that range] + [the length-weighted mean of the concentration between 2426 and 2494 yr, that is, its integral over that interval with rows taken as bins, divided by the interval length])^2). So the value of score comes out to 3.18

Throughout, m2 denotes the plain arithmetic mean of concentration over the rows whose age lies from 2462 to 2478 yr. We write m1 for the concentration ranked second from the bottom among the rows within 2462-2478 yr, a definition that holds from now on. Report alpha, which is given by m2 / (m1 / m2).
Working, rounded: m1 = 16.5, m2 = 18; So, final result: 19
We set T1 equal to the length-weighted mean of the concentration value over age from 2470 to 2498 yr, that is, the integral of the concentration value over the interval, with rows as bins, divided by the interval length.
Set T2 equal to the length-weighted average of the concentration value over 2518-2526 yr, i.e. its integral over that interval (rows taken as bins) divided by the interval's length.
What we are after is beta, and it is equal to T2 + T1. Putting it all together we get 36.1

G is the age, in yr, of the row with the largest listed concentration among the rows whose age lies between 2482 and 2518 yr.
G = 2516 yr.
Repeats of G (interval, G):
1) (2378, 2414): 2380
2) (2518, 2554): 2524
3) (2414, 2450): 2432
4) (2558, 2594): 2584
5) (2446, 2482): 2460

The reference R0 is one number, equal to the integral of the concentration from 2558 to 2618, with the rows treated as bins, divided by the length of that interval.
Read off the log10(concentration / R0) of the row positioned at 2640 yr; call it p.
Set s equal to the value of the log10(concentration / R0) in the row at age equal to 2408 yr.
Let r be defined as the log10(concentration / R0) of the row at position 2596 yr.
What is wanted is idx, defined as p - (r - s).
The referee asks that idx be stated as -0.08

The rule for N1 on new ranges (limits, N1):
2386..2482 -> 17.4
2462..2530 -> 16.2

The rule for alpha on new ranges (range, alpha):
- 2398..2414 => 18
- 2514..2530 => 20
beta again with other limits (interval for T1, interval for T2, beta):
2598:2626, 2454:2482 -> 39.0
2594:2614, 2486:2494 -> 35.6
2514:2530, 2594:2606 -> 40.8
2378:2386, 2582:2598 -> 44.4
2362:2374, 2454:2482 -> 41.8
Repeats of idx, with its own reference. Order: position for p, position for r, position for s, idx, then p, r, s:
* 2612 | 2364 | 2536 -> -0.08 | 0.00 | 0.045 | -0.033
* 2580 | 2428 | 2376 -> 0.03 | 0.00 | 0.026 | 0.047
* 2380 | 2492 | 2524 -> 0.18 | 0.05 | -0.128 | 0.000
